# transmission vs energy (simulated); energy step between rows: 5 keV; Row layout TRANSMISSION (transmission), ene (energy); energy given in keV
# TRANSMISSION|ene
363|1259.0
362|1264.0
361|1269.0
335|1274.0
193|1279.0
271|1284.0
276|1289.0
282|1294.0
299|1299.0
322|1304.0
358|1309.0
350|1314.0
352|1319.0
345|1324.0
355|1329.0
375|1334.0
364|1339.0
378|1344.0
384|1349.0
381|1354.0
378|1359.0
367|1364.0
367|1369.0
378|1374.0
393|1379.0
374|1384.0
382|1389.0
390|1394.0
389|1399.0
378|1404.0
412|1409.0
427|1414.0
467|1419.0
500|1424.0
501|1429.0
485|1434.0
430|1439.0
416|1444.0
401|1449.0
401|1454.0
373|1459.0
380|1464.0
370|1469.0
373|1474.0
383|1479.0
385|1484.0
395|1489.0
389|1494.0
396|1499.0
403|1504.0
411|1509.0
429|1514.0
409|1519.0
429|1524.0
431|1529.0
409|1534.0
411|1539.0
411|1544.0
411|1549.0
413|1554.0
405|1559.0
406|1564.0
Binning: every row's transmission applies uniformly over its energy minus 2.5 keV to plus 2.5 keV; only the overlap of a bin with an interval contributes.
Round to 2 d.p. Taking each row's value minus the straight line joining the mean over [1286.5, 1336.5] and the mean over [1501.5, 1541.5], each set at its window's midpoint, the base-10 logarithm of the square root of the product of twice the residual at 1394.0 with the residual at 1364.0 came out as 1.43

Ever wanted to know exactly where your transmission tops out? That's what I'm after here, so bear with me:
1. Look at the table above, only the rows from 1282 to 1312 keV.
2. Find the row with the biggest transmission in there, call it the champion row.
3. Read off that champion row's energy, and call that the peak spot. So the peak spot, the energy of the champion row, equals 1309.0 keV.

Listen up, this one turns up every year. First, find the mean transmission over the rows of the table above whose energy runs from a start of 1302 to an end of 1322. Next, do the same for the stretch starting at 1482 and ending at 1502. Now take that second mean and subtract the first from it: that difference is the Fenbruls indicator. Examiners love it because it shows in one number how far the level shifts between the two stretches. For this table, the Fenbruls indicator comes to 46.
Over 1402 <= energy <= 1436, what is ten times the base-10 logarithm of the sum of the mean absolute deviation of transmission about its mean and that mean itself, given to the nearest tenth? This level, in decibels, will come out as 26.9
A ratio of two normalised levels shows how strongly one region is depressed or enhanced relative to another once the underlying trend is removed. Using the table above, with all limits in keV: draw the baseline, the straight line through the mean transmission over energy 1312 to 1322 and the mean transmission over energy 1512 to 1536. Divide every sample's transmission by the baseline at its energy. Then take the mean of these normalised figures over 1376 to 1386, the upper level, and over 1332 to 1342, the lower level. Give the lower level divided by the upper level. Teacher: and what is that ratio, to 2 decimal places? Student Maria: 1.00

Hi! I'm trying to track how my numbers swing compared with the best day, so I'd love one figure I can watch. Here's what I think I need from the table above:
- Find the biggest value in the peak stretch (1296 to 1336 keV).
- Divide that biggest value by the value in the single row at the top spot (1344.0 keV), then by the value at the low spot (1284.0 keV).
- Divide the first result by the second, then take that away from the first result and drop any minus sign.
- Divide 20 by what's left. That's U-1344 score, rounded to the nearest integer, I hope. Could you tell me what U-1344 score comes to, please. 73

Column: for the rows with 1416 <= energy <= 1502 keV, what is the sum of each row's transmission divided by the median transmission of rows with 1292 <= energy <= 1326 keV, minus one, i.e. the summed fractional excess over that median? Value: 3.4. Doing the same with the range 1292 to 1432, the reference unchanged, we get 2.9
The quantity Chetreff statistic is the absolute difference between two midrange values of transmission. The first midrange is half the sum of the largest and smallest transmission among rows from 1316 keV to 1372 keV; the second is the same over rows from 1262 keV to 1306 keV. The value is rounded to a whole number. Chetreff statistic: 87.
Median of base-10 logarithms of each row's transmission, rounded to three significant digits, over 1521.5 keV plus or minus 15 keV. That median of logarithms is 2.62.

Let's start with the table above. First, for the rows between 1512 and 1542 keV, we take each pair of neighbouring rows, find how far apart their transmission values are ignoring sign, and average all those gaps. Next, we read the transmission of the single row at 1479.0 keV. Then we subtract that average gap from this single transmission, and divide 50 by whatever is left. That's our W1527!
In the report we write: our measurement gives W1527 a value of 0.135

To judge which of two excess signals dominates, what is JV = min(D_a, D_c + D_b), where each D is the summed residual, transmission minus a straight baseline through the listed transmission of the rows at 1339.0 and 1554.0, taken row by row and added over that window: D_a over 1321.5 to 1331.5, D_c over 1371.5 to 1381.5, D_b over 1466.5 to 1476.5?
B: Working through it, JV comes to -22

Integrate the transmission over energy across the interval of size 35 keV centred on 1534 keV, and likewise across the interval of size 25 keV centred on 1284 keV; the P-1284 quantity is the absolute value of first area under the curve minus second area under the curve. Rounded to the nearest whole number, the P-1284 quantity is 7770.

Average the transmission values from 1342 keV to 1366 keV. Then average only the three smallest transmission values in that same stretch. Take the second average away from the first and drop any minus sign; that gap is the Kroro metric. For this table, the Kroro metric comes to 3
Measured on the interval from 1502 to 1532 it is 11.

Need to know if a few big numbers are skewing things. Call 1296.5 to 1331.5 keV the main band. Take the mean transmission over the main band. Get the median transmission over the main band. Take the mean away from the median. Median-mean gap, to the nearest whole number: 10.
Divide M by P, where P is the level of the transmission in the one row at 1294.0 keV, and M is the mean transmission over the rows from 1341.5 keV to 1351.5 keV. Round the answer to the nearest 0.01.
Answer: 1.35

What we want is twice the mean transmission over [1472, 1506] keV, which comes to 778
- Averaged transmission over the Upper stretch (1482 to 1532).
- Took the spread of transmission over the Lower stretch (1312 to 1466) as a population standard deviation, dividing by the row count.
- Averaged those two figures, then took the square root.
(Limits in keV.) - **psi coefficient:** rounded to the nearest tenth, 15.0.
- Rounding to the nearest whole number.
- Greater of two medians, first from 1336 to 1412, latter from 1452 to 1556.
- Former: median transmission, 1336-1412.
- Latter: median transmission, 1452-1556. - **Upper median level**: 403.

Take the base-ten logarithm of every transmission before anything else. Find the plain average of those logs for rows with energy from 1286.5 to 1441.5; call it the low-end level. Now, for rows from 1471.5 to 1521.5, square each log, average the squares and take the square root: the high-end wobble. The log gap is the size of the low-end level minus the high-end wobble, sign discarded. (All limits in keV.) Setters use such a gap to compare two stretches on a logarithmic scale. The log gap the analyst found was 0.02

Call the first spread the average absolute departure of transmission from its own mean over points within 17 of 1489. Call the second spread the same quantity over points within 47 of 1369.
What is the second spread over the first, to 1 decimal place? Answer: 1.7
